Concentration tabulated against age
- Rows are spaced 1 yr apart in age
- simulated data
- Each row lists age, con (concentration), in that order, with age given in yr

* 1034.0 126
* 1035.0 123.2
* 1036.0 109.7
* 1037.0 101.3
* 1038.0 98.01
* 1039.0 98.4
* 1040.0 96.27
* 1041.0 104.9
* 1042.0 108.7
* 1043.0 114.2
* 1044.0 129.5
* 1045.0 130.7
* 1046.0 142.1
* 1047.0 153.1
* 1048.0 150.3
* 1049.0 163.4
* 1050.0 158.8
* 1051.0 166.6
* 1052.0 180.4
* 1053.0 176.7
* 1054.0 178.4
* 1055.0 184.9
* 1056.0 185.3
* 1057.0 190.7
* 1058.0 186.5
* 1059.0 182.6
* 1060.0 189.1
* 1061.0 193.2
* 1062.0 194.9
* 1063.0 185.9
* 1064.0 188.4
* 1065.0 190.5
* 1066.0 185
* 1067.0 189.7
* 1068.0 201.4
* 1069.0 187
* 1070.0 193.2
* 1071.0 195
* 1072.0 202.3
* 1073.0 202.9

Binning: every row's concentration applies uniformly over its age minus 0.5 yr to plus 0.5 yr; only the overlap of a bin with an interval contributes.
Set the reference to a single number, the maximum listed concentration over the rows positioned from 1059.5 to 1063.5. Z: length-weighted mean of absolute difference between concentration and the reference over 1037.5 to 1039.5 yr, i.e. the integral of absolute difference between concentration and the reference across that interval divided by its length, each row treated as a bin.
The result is 97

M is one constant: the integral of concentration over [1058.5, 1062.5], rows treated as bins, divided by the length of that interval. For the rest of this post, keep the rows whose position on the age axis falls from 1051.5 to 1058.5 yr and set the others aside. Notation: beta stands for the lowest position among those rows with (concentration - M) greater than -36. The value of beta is 1052.0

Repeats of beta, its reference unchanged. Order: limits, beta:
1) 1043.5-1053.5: 1049.0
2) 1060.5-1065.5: 1061.0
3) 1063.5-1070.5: 1064.0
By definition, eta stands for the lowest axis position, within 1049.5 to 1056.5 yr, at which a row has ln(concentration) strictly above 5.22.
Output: 1056.0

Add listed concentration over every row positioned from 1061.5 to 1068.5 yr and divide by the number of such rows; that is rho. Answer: 191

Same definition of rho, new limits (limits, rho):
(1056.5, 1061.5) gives 188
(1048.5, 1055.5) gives 173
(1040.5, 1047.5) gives 126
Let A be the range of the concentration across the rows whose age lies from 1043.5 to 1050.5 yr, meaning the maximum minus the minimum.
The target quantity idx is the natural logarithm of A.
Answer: 3.5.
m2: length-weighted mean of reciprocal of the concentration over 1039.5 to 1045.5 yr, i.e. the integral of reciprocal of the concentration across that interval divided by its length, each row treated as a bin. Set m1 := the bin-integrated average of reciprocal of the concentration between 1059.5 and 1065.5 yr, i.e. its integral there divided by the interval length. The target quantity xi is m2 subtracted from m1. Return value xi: -0.004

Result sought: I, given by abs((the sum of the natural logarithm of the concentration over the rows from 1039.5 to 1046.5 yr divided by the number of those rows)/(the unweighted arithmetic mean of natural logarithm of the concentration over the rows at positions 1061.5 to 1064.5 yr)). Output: 0.91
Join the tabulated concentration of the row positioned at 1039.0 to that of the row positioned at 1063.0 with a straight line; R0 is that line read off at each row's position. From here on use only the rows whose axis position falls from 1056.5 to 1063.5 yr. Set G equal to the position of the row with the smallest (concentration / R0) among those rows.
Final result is 1063.0 yr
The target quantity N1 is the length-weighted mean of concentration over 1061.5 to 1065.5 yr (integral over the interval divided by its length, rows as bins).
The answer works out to 190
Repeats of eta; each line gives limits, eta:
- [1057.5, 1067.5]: 1058.0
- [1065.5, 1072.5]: 1066.0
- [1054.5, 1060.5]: 1056.0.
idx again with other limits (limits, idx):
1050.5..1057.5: 3.2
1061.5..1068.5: 2.8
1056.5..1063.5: 2.5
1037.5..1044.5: 3.5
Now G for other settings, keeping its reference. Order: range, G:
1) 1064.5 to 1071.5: 1069.0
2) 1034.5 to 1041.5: 1040.0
